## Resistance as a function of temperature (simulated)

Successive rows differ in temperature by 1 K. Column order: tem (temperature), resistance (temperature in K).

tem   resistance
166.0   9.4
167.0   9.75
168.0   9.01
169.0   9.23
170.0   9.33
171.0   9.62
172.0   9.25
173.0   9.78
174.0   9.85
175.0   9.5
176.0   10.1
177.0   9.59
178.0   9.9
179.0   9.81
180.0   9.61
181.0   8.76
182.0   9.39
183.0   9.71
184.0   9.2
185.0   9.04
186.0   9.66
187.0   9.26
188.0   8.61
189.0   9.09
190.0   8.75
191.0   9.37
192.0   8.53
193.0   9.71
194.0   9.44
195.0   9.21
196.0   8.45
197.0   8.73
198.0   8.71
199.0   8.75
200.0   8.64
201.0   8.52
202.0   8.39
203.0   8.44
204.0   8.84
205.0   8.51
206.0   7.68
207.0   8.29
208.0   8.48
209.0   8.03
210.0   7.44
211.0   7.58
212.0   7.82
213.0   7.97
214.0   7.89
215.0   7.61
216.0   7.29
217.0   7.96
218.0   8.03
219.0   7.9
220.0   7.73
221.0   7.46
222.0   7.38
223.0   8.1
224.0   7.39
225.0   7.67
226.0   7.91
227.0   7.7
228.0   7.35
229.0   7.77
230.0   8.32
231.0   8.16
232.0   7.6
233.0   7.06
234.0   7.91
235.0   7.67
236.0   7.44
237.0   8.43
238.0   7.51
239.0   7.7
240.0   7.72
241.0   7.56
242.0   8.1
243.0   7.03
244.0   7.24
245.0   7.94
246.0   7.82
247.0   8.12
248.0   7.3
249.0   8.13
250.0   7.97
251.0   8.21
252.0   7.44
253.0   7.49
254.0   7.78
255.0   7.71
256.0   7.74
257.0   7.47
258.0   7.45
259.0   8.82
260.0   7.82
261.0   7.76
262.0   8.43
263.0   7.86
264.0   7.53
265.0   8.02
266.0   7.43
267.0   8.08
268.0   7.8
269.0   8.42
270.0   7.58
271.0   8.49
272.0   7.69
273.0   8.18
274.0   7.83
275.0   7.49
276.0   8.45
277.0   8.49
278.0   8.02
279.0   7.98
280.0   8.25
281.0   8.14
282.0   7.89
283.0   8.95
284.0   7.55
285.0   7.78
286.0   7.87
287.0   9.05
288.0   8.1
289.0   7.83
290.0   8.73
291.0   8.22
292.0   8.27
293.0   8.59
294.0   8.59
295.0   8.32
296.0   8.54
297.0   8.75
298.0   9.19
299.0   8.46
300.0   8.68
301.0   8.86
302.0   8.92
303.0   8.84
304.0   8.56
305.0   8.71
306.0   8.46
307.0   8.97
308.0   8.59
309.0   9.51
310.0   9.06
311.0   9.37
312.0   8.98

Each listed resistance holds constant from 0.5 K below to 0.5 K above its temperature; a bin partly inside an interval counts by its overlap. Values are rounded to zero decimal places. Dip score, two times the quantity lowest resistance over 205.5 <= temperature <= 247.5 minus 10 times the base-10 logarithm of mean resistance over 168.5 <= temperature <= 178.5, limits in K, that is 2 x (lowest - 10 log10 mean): -6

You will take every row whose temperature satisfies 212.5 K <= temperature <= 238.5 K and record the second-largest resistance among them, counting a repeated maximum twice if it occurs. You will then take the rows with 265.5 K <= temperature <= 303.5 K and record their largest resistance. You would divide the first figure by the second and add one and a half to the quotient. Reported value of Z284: 2.41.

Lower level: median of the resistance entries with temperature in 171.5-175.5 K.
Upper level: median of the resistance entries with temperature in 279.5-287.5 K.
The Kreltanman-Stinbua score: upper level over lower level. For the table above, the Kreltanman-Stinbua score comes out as 0.83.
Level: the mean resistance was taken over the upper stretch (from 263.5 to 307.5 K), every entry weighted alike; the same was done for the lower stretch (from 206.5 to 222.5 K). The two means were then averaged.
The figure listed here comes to 8.0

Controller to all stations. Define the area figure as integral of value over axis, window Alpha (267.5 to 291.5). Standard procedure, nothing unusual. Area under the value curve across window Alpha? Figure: 195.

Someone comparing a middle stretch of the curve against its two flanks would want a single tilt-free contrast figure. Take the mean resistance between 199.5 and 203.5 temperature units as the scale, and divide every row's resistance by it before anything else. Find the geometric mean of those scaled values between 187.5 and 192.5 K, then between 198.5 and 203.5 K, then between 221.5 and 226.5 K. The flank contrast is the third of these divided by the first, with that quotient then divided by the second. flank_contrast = 0.86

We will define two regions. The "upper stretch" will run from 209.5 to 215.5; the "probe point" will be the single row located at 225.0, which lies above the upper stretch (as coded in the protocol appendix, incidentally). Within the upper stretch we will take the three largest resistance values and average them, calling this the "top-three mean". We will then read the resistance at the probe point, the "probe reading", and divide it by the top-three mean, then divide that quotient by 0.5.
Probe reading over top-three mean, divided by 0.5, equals 1.94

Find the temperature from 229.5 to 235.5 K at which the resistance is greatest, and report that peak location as 230.0 K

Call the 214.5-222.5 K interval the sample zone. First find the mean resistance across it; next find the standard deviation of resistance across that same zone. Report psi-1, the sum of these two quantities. 7.9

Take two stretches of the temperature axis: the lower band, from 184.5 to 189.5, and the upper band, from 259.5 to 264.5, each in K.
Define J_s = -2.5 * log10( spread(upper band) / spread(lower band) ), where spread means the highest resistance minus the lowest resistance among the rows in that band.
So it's 0.2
